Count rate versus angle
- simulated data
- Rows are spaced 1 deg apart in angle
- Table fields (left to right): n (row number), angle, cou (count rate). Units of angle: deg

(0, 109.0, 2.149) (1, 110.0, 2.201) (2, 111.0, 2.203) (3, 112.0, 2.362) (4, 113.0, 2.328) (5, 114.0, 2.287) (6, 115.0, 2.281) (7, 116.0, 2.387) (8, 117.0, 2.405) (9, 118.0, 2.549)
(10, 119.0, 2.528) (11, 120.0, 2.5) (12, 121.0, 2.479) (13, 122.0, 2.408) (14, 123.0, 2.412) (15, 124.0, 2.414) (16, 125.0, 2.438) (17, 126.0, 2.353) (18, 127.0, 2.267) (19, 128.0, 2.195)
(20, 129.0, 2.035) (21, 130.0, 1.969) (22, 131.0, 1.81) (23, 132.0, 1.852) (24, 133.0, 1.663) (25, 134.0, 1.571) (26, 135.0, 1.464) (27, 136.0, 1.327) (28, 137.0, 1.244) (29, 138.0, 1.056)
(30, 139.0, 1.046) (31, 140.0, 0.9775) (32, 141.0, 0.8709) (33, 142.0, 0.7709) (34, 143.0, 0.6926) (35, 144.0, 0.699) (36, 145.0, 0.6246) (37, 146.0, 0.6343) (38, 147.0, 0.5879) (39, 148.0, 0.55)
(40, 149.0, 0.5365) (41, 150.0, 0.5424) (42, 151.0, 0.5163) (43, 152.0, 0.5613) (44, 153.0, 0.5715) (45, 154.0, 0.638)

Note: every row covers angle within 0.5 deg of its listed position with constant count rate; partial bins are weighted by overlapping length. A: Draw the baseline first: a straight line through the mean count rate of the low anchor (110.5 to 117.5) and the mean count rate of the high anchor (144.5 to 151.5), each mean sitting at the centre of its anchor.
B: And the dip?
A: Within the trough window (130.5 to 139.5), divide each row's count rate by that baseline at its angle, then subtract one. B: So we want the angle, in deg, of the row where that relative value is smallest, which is 138.0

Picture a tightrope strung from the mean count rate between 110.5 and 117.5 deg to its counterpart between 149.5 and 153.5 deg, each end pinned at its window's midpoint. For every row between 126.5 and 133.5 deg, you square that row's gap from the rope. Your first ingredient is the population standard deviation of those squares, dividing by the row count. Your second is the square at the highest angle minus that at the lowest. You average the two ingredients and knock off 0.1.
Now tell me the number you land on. -0.18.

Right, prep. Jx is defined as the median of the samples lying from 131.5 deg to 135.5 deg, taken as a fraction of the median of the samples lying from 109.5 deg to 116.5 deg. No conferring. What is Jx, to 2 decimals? 0.71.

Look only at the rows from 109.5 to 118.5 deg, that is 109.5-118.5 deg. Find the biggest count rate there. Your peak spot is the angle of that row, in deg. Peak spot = 118.0 deg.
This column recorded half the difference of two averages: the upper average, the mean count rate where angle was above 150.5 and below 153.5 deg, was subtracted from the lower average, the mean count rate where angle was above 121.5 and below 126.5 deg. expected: 0.93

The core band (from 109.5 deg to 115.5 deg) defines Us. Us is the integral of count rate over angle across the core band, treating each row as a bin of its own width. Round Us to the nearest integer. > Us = 14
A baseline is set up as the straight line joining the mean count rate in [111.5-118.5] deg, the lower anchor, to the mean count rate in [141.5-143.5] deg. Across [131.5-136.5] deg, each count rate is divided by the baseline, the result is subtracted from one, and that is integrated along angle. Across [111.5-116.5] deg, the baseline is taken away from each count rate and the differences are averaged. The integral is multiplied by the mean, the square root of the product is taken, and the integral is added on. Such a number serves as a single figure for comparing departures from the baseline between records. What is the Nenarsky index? -1.0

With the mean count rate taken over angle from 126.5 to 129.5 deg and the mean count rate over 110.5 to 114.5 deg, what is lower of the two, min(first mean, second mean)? 2.2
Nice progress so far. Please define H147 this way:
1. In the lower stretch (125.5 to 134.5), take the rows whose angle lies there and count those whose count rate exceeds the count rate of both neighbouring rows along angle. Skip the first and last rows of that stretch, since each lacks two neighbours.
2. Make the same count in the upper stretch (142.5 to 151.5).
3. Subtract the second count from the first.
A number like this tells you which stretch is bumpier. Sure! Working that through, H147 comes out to -2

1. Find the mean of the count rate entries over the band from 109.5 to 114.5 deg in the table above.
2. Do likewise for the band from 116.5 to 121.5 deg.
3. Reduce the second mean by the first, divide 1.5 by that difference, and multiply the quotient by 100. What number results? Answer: 694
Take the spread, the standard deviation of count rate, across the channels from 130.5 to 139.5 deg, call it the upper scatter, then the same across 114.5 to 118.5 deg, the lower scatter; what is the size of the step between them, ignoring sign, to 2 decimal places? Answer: 0.19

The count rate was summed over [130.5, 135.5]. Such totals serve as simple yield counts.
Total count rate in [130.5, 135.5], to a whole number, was 8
